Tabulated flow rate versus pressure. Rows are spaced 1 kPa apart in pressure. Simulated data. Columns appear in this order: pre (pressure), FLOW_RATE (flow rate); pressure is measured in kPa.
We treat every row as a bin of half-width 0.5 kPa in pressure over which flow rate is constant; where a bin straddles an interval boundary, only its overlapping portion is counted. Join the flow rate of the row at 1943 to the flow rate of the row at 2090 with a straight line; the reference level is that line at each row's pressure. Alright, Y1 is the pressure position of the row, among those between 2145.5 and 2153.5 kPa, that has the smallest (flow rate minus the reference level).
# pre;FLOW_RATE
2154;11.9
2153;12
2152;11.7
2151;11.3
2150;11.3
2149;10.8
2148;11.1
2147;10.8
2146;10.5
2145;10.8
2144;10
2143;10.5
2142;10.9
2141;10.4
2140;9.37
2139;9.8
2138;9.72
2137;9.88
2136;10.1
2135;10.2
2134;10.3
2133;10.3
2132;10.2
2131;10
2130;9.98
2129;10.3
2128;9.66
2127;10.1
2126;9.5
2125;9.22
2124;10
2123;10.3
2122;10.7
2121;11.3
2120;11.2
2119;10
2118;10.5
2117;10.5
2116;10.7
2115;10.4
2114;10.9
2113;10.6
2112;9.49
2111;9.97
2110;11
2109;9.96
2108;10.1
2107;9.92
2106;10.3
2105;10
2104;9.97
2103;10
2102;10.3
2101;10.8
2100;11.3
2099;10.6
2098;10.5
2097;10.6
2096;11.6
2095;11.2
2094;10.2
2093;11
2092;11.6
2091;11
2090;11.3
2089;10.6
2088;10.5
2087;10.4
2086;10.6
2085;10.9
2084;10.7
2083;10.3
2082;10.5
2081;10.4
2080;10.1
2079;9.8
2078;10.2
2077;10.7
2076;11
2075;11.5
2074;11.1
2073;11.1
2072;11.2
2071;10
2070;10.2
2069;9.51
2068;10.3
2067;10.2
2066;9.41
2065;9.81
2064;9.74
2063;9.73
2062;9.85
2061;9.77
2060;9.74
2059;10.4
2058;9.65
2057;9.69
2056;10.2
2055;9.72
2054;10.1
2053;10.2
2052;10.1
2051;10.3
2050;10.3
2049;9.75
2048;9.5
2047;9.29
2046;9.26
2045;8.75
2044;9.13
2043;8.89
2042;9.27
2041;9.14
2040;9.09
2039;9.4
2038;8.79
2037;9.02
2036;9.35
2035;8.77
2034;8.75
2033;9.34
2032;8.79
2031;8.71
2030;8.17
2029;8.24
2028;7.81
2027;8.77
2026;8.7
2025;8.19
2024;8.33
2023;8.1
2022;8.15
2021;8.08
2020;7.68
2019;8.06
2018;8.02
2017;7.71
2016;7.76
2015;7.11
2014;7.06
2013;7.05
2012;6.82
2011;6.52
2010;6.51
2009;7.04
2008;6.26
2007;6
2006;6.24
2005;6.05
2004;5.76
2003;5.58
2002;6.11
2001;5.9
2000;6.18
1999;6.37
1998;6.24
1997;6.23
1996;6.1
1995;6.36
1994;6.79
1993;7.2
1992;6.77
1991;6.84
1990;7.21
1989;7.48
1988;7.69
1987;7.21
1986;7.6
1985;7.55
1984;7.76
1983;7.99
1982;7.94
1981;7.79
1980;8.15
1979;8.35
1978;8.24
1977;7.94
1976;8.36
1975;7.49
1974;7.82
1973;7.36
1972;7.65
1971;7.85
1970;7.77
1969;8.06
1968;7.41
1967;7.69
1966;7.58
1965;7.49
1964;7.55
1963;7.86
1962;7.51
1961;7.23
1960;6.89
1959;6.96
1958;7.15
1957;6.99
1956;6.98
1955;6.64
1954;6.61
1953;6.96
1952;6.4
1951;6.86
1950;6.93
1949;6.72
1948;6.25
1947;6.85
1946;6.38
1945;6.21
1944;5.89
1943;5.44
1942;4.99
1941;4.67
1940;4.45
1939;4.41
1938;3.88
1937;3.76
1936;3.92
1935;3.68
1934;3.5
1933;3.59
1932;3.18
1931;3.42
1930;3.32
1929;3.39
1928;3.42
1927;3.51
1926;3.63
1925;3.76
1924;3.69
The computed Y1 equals 2146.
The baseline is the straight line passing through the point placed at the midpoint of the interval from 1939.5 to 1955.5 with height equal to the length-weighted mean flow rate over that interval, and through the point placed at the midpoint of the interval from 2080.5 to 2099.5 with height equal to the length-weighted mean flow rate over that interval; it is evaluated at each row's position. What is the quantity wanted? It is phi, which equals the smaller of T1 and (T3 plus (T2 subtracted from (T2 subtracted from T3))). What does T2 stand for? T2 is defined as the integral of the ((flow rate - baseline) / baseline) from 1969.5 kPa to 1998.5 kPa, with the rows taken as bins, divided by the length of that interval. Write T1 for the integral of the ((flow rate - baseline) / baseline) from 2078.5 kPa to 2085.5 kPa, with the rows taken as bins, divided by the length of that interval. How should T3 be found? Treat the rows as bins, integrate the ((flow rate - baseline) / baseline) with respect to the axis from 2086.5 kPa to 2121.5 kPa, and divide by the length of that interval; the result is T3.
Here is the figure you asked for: -0.15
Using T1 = -0.01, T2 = 0.019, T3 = -0.06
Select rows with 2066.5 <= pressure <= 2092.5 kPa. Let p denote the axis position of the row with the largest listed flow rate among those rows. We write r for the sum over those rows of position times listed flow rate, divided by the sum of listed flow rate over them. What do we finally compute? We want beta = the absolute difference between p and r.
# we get 12.4 kPa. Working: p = 2092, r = 2079.6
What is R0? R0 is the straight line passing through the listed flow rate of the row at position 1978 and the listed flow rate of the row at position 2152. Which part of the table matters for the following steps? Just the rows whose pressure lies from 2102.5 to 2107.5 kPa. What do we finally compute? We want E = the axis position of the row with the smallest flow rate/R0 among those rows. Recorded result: 2107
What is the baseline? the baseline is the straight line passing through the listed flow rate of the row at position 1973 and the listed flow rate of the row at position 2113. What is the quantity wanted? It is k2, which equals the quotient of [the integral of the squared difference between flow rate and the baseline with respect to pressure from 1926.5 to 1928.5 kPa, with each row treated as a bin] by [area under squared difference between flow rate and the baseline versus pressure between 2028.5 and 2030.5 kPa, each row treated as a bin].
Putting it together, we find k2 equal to 37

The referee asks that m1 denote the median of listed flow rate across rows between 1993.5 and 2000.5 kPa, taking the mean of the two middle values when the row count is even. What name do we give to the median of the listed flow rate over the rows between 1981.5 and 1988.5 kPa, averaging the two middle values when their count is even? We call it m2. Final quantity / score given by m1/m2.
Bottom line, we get 0.8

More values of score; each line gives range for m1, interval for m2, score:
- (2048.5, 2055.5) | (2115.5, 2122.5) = 0.9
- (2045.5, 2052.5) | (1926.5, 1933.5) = 2.9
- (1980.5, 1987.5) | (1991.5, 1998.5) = 1.2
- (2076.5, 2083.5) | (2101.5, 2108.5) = 1.0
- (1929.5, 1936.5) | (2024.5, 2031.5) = 0.4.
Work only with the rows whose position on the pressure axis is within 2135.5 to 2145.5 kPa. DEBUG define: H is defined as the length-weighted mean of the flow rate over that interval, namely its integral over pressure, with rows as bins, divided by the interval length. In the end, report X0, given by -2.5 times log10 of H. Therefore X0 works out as -2.52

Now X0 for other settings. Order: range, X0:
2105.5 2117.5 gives -2.53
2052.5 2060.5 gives -2.50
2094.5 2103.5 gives -2.58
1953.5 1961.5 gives -2.10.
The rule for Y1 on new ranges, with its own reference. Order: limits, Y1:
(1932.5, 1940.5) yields 1934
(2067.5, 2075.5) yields 2069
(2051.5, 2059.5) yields 2058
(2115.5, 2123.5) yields 2119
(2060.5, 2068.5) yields 2066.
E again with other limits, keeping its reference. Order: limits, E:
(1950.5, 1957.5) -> 1952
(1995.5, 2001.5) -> 2001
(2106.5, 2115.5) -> 2112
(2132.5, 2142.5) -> 2140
